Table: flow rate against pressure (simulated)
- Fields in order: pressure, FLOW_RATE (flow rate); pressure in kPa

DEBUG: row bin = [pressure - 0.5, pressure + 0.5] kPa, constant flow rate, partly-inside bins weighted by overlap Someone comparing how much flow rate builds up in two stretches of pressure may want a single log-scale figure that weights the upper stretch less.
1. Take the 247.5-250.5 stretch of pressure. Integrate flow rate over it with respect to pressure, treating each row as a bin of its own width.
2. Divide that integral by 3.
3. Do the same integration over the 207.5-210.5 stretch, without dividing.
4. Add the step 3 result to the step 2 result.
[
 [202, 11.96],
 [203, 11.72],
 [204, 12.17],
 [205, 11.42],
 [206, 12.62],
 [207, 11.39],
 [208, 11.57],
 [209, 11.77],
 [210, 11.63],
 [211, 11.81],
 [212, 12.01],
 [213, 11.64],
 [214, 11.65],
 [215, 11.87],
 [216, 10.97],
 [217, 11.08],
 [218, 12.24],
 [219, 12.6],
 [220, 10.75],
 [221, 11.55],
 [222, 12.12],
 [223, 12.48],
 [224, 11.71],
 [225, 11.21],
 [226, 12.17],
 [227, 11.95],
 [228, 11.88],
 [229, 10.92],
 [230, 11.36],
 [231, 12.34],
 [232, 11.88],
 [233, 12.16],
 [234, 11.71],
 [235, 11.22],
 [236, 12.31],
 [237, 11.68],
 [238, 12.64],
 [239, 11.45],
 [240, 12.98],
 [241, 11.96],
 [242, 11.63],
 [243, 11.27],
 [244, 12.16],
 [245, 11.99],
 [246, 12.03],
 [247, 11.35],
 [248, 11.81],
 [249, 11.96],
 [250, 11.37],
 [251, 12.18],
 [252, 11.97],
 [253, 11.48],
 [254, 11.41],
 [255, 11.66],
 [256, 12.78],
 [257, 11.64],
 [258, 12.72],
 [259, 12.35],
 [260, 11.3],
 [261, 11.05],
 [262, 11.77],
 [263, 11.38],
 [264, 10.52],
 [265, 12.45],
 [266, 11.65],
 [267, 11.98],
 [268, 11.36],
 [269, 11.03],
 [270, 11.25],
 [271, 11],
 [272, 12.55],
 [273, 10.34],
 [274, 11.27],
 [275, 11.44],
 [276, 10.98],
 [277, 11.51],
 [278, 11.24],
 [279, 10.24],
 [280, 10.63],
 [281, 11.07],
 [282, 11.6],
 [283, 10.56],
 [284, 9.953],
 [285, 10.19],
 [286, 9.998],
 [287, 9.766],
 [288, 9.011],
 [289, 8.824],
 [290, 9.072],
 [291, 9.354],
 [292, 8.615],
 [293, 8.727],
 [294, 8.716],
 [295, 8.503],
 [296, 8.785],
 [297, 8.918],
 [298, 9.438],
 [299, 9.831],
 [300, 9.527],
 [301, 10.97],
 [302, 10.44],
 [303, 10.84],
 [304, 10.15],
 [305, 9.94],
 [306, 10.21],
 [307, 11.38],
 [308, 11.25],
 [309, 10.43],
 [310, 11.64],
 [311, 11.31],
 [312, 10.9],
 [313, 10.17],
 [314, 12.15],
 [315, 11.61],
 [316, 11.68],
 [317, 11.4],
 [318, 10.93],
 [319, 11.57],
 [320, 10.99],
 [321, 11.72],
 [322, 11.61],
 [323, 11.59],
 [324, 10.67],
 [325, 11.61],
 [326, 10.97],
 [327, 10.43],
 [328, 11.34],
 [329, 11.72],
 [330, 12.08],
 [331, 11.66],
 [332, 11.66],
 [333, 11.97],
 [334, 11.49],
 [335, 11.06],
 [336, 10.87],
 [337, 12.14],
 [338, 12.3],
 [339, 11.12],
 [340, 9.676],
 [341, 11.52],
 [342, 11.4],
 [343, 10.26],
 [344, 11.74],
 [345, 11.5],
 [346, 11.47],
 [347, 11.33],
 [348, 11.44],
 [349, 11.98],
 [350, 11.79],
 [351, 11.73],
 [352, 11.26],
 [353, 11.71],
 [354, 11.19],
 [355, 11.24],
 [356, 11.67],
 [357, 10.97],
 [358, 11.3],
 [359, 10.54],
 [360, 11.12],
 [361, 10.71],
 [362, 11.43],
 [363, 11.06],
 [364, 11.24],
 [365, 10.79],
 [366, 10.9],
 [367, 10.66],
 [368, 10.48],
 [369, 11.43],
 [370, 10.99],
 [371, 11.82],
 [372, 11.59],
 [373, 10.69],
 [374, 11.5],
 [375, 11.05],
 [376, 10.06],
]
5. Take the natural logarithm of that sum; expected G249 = 3.84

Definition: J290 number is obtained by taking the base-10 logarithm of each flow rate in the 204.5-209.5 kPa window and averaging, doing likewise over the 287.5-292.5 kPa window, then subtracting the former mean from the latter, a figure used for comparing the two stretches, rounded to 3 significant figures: -0.117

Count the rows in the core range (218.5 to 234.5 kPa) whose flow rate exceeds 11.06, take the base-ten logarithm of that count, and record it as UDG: 1.15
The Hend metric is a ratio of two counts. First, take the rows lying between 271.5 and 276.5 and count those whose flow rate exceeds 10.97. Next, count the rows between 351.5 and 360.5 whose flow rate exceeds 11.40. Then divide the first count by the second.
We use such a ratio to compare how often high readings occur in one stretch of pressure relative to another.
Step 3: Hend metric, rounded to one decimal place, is 2.0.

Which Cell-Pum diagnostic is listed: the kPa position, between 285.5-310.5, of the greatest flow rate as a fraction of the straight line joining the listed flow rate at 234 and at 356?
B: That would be 310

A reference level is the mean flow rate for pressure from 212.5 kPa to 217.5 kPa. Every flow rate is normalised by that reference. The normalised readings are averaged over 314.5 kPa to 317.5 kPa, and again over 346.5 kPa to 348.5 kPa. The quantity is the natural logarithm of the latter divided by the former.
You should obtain -0.016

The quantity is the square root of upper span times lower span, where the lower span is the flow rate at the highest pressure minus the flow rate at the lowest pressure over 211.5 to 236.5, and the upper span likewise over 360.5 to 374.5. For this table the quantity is 0.5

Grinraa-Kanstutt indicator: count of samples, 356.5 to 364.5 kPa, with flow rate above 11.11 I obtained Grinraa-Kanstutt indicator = 4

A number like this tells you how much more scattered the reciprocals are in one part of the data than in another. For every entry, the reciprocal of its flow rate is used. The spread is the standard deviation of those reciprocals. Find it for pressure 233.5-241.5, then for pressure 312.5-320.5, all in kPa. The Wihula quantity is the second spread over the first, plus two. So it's 3.18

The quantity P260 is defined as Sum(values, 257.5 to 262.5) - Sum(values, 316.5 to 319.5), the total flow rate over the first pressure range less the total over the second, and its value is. 25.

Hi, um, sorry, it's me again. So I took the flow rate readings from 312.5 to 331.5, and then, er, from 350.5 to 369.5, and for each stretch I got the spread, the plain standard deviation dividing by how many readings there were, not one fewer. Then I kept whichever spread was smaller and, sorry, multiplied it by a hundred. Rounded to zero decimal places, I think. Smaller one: 37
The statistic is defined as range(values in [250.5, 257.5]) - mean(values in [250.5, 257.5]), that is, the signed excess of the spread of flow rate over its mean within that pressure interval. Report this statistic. -10.5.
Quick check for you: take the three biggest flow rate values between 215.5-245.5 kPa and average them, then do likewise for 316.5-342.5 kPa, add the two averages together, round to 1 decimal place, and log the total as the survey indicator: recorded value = 24.9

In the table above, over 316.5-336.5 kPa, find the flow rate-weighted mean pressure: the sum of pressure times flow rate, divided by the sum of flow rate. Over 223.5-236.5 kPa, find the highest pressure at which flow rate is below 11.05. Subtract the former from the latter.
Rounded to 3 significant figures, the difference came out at -97.5 kPa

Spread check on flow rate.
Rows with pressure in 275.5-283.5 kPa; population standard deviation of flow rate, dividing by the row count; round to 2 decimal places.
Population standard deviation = 0.45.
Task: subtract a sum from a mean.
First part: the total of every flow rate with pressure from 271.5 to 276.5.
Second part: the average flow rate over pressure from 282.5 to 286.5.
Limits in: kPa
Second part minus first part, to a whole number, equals -46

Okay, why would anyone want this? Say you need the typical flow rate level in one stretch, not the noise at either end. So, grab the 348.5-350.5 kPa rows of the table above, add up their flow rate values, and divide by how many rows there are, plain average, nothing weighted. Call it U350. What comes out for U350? 11.9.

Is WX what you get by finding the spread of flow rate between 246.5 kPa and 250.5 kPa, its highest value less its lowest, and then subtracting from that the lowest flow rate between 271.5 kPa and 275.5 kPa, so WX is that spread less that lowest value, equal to -9.7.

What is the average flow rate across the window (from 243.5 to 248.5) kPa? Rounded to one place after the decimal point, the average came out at 11.9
